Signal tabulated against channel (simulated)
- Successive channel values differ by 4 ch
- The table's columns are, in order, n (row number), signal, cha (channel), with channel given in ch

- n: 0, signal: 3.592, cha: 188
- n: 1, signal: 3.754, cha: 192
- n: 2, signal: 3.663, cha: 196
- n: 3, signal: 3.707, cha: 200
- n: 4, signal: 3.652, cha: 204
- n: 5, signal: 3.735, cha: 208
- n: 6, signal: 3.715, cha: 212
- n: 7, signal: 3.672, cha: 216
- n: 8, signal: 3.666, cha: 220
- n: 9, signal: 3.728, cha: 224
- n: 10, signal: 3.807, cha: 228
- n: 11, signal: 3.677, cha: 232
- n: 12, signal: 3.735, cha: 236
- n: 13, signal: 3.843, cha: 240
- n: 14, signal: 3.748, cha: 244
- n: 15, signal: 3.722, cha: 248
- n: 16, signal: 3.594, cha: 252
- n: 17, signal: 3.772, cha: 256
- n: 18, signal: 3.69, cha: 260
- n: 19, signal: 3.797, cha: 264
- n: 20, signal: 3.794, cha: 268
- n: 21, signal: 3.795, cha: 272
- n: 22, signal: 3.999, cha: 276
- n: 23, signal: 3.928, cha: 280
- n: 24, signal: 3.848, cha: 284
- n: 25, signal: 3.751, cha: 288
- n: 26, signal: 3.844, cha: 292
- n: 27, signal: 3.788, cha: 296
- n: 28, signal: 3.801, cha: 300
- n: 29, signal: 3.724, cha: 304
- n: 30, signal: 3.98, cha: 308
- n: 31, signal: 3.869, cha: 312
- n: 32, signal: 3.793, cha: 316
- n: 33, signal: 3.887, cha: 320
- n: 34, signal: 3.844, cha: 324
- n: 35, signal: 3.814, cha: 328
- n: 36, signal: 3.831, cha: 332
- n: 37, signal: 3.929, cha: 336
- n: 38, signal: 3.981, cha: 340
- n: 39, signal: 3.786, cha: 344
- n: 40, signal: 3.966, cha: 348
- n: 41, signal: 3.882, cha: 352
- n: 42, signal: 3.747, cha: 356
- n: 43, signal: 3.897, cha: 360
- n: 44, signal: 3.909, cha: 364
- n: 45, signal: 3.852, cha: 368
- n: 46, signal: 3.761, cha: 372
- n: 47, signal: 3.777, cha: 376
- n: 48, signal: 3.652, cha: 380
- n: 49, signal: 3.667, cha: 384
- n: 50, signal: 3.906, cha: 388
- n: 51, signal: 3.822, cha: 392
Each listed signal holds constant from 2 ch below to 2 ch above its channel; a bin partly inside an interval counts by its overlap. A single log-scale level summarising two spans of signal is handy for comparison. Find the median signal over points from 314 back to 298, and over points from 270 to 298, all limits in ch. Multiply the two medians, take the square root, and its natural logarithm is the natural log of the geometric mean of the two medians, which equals 1.35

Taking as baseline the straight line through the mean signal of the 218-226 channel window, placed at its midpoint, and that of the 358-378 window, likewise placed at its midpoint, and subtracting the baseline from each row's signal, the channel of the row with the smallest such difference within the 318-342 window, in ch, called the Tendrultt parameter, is 328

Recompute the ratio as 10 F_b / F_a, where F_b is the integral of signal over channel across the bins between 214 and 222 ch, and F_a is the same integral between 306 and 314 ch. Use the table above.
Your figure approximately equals 9.3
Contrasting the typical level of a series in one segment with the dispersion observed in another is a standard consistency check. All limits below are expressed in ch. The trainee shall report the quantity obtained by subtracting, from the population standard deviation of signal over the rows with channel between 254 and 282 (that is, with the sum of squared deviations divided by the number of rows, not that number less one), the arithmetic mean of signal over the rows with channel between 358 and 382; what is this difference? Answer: -3.71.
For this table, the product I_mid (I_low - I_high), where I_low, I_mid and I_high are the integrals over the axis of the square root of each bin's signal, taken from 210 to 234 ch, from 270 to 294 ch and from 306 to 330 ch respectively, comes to -45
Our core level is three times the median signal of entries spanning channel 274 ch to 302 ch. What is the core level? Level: 11.53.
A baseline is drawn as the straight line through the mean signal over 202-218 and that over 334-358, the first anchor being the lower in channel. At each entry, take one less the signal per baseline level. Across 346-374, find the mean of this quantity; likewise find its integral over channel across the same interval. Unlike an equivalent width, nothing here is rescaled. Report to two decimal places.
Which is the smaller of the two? 0.01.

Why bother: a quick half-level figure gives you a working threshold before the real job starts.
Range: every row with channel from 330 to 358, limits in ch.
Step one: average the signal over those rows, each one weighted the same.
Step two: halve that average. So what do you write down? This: 1.94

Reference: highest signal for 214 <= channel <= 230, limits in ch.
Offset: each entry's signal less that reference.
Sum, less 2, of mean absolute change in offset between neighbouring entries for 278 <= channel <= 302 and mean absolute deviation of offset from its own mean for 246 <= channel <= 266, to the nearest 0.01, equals -1.87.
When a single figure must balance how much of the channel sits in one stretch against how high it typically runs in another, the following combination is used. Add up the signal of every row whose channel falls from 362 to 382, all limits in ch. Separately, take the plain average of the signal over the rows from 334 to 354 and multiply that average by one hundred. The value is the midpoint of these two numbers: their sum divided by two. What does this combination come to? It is 205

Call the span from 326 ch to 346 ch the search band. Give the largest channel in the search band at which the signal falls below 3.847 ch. 344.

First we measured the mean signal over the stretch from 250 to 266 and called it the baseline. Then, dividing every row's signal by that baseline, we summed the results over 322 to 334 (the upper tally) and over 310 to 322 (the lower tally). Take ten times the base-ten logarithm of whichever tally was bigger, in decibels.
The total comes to 4.93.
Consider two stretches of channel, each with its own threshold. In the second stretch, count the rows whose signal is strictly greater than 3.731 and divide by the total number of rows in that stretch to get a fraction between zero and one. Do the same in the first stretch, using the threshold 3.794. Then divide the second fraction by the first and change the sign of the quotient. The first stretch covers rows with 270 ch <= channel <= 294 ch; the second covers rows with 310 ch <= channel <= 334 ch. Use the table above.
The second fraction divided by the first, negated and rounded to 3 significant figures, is -1.20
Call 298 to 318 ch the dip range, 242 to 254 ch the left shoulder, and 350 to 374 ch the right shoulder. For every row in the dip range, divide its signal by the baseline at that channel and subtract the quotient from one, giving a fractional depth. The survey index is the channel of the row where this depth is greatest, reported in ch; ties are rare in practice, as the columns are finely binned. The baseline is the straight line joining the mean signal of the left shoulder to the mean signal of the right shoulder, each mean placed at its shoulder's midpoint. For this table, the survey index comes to 304 ch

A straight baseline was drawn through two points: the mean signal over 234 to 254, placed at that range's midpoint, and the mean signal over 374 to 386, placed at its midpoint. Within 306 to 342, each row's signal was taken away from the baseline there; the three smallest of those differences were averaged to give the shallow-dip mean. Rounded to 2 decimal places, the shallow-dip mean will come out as -0.25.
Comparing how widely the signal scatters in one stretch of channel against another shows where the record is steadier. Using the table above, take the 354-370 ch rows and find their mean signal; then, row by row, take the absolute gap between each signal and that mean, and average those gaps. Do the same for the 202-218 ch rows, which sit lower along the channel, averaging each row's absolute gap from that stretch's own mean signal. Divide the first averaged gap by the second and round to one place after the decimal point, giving 1.7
